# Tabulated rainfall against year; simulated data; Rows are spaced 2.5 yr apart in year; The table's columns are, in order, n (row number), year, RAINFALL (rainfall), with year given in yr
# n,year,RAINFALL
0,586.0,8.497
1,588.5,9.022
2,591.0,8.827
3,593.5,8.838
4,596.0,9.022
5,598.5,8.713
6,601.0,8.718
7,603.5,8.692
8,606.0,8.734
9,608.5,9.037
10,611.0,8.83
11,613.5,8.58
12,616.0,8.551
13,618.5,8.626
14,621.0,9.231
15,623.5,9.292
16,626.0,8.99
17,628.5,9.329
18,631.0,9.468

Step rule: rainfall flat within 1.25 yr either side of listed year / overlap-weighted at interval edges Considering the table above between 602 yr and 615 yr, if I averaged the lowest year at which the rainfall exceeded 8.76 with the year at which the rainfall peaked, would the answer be 608.5 yr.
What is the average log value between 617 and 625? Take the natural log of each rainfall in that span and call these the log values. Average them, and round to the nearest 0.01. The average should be 2.20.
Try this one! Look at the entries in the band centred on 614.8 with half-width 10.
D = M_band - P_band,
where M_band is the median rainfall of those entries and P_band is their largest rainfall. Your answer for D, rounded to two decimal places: -0.51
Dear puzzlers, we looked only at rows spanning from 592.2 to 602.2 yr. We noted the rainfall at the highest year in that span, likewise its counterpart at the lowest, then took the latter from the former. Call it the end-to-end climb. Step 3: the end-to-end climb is -0.1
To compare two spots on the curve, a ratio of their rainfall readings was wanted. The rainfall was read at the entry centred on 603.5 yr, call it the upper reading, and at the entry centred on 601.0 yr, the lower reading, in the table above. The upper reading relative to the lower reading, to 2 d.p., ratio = 1.00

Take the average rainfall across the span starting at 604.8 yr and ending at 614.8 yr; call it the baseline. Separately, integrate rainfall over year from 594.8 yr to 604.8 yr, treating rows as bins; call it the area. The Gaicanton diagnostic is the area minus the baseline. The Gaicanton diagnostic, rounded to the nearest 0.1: 79.1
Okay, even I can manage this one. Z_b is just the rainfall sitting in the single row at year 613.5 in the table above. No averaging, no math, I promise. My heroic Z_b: 8.58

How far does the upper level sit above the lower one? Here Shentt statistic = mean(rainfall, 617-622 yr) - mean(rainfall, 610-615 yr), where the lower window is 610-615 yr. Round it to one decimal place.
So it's 0.2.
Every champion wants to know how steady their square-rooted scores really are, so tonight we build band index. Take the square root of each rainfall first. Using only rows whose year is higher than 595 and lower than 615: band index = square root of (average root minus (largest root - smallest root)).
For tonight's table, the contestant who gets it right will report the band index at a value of 1.70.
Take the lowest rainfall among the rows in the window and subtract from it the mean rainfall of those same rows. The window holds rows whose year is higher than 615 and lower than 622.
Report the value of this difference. -0.25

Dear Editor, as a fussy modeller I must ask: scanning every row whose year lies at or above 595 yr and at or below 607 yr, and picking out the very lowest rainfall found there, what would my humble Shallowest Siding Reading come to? 8.692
